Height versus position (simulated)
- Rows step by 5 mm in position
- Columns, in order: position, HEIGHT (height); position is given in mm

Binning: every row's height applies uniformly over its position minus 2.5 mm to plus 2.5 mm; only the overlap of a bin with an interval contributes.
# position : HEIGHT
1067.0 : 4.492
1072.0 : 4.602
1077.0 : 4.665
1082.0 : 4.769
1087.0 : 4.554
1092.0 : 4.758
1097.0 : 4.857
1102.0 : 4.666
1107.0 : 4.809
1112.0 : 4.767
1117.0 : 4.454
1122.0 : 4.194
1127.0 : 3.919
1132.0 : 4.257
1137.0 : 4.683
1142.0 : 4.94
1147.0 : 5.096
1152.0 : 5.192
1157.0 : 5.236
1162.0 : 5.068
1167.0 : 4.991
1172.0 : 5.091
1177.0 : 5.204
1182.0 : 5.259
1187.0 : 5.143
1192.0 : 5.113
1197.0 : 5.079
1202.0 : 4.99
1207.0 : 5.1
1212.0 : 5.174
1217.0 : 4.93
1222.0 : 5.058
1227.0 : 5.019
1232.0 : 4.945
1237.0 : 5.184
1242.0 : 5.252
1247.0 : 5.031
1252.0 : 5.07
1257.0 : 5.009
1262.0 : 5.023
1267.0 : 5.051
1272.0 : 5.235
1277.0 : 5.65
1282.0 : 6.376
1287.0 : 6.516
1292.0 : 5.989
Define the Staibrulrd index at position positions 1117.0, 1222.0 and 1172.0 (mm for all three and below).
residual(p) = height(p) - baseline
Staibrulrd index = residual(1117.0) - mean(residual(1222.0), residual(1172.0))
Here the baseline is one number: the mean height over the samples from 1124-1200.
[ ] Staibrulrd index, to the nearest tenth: -0.6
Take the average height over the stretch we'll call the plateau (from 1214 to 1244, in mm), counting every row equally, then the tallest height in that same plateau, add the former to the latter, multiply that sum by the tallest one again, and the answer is 54.2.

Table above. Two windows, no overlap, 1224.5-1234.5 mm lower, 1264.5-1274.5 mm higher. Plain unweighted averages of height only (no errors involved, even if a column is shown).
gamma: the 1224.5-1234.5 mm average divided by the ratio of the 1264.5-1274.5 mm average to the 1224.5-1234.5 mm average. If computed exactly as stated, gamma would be 4.83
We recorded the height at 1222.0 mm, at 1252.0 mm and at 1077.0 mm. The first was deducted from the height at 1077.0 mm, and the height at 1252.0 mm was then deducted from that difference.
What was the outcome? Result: -5.46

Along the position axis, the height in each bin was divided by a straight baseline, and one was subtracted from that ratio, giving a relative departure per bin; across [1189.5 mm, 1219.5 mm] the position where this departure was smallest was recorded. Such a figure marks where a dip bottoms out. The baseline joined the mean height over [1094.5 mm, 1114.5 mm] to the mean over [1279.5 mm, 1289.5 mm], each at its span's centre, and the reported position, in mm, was 1217.0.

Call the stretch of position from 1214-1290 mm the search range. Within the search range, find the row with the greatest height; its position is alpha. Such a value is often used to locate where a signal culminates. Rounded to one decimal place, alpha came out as 1287.0 mm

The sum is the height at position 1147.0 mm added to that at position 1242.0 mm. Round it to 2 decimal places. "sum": 10.35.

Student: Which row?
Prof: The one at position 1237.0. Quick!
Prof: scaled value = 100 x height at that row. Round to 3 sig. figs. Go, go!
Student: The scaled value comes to 518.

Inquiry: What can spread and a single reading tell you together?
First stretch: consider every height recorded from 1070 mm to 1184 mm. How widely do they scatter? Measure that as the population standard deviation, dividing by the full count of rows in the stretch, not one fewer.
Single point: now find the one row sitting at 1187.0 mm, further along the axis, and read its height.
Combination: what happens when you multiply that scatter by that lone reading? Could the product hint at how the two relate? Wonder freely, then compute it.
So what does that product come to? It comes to 1.77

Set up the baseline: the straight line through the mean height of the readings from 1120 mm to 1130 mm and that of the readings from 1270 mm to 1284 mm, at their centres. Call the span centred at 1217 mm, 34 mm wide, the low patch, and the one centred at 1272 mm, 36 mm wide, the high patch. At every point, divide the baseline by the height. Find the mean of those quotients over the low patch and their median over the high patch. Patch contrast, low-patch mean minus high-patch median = -0.08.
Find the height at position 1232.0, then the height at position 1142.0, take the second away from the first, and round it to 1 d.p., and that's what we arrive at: 0.0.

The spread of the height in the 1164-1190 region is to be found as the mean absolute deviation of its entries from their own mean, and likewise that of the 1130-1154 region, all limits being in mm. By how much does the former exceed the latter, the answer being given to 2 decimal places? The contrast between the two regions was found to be -0.21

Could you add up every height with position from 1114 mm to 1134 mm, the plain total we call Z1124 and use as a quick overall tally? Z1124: 16.8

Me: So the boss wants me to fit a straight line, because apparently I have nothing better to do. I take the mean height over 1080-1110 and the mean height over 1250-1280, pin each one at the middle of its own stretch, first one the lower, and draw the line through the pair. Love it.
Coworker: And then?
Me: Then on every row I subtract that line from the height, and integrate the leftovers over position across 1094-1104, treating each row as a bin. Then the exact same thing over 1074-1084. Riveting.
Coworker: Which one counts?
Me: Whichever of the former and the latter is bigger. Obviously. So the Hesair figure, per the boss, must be 0.2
